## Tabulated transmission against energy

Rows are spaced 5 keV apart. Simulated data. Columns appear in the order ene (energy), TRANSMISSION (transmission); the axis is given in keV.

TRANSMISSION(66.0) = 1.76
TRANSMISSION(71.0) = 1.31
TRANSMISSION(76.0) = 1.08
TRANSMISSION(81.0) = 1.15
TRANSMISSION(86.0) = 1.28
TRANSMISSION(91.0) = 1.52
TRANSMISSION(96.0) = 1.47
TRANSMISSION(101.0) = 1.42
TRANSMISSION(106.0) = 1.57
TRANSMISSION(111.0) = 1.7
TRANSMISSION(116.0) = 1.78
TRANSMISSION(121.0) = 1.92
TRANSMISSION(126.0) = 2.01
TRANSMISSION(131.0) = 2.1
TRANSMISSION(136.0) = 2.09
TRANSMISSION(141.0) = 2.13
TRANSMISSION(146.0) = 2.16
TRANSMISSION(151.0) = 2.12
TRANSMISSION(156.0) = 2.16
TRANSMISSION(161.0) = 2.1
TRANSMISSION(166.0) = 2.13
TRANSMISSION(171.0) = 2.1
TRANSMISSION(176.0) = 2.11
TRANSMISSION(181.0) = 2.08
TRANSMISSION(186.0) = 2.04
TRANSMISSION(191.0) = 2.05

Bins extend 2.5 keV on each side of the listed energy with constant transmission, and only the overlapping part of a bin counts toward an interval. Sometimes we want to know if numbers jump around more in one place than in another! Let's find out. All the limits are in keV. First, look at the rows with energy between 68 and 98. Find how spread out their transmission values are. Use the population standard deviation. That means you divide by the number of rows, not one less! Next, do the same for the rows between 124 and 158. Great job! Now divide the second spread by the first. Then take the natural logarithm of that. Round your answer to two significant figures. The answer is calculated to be -1.2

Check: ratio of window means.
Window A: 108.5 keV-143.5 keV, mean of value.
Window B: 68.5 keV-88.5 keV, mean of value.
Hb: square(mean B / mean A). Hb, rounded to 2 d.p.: 0.38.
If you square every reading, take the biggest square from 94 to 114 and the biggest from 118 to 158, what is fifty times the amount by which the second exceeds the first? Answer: 89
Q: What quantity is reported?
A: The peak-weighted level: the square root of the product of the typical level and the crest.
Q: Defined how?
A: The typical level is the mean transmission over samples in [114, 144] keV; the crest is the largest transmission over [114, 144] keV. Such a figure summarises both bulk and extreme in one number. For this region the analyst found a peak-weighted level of 2.07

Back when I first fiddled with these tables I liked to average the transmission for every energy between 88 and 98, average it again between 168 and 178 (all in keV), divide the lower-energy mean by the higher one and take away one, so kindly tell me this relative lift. -0.29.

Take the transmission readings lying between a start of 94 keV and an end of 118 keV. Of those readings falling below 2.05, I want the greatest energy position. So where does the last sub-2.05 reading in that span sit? 116.0 keV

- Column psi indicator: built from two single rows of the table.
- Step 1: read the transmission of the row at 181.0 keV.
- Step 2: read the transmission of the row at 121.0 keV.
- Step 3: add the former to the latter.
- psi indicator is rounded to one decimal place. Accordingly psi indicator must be 4.0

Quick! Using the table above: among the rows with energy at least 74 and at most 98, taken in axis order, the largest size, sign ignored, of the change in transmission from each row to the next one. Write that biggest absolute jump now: 0.24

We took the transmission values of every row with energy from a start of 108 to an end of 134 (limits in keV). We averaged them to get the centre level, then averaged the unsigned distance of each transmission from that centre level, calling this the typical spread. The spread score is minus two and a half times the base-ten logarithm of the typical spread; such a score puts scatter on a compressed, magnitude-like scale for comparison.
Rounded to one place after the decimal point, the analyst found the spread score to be 2.2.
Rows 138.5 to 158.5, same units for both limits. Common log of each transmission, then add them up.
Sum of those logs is 1.3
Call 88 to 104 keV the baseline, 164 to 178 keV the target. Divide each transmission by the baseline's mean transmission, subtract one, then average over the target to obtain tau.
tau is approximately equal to 0.44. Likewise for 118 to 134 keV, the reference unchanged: 0.37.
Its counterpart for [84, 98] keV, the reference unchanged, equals -0.03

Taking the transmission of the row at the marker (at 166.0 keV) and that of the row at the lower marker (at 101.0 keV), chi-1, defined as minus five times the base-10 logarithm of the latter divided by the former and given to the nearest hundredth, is 0.88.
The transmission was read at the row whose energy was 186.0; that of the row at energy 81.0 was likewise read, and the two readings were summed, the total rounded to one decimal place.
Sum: 3.2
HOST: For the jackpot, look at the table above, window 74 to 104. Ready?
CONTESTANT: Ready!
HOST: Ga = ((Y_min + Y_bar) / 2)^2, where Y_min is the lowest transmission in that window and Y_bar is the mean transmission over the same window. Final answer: 1.4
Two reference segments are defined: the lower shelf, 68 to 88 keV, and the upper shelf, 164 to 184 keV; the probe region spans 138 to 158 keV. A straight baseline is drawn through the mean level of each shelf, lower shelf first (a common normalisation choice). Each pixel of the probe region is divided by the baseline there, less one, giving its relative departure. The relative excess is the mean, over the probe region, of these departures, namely 0.15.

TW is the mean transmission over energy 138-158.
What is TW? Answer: 2.14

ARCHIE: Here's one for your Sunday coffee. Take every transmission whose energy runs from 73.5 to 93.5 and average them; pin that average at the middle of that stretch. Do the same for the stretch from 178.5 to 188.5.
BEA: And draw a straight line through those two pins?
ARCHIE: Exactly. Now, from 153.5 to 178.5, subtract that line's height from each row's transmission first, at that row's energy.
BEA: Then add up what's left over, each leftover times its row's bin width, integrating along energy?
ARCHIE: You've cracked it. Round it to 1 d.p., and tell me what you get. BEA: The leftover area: 5.0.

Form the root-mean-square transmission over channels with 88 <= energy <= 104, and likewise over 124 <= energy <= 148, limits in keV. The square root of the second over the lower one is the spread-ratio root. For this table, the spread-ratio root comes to 1.19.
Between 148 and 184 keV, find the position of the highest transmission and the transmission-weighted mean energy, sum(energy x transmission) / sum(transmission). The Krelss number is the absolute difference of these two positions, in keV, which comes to 9.9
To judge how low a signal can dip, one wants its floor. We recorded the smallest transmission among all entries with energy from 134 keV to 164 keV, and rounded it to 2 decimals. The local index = 2.09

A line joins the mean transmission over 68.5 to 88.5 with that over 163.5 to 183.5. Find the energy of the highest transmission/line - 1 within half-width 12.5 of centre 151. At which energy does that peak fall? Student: 141.0 keV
